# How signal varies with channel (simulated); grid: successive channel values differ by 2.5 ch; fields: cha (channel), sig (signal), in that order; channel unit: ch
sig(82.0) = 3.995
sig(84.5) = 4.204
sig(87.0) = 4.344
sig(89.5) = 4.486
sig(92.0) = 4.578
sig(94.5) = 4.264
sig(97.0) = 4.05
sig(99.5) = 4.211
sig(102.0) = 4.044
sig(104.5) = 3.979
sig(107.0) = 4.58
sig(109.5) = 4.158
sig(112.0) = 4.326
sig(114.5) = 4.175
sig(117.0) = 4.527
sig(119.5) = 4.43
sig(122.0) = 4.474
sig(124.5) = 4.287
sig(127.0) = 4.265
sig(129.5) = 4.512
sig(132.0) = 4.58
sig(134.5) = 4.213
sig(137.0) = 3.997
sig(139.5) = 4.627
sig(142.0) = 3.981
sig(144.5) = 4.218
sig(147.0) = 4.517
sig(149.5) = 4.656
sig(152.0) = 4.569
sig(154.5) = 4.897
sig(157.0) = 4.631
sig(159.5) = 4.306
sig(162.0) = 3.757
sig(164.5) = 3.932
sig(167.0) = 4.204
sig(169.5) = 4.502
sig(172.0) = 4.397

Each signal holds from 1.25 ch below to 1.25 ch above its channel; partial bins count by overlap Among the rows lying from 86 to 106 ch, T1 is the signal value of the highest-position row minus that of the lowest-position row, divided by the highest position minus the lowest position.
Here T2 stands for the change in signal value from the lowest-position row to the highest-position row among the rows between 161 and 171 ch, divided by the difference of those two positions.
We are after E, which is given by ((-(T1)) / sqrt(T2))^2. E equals 0.00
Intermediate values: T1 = -0.02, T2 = 0.099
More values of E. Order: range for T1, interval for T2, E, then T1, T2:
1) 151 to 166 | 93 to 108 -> 0.10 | -0.05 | 0.025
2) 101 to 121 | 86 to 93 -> 0.01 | 0.02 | 0.047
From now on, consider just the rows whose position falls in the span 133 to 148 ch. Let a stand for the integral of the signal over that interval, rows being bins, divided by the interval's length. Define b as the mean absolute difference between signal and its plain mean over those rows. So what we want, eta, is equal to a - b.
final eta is 4.05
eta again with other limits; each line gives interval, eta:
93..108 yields 4.02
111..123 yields 4.28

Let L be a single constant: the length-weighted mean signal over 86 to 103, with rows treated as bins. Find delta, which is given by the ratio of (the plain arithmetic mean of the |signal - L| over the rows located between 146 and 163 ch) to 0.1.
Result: 3.4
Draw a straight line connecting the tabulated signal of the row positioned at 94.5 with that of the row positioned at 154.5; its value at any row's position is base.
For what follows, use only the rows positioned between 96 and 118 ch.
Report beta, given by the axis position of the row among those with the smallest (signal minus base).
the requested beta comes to 104.5 ch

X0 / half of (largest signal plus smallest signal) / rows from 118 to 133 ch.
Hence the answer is 4.42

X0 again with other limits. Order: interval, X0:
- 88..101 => 4.31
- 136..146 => 4.30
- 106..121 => 4.37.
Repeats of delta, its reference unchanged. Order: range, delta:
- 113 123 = 1.7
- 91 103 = 1.7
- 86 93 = 1.8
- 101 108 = 2.8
